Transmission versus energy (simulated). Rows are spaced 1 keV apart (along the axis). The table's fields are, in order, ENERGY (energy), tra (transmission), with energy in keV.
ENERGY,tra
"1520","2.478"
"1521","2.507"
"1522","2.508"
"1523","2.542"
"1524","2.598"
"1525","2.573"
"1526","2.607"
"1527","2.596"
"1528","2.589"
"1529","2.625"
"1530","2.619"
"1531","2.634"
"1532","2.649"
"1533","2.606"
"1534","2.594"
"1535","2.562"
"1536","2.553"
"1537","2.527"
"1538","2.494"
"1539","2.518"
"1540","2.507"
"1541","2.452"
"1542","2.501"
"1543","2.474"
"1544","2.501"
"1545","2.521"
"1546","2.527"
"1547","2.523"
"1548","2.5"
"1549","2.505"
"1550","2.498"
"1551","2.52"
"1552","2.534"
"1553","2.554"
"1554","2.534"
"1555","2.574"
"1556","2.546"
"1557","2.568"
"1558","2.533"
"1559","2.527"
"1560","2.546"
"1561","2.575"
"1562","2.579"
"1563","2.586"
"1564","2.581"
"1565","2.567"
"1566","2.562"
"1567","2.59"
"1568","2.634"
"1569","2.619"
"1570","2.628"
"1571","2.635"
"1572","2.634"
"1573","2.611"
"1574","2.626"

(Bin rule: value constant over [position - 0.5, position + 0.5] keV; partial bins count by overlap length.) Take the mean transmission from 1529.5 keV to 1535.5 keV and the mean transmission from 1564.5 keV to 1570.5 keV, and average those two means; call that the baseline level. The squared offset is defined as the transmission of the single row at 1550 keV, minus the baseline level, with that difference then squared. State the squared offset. 0.012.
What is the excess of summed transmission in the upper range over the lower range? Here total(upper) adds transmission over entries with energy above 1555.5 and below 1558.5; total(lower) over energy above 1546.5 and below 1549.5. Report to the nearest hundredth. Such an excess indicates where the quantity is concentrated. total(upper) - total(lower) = 0.12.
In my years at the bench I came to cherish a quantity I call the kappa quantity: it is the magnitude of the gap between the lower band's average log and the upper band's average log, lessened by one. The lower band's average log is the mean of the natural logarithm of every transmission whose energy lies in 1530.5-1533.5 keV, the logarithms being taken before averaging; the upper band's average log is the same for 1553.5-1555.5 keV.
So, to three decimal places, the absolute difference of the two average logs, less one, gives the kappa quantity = -0.971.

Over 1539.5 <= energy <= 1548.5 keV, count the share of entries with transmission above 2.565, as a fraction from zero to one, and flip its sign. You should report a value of 0.00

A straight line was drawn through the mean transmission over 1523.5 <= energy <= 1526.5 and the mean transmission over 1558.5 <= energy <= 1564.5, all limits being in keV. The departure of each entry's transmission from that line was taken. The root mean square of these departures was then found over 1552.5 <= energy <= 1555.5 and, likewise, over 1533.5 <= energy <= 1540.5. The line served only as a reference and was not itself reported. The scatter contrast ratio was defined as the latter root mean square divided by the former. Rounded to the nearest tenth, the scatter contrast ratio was 2.4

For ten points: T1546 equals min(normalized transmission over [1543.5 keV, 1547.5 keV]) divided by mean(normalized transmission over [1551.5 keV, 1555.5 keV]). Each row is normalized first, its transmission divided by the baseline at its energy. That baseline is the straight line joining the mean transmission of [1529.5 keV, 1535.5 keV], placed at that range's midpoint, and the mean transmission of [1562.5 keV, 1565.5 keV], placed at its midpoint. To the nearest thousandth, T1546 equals 0.977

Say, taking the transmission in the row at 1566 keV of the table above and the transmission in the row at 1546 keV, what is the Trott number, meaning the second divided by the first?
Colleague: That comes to 0.99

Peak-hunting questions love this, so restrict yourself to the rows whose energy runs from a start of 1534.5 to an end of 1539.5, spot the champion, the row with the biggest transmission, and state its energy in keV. 1535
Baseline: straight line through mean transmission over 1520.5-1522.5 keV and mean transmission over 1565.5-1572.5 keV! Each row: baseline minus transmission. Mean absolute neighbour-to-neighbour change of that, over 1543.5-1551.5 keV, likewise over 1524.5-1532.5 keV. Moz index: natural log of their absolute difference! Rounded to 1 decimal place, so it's -5.2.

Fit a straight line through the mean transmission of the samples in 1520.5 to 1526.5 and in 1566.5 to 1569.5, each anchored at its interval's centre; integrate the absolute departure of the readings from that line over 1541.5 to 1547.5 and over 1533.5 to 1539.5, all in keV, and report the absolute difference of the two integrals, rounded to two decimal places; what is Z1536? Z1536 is 0.22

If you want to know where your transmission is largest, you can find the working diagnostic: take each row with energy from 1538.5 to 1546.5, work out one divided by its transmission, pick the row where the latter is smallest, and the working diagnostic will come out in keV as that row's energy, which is 1546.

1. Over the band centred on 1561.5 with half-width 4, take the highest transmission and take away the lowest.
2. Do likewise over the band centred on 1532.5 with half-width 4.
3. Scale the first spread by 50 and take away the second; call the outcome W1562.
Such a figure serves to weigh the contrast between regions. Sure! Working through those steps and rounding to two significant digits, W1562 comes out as 2.9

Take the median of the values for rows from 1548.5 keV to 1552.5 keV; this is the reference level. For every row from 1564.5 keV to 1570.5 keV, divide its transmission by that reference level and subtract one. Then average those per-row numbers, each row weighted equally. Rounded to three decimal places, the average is 0.035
